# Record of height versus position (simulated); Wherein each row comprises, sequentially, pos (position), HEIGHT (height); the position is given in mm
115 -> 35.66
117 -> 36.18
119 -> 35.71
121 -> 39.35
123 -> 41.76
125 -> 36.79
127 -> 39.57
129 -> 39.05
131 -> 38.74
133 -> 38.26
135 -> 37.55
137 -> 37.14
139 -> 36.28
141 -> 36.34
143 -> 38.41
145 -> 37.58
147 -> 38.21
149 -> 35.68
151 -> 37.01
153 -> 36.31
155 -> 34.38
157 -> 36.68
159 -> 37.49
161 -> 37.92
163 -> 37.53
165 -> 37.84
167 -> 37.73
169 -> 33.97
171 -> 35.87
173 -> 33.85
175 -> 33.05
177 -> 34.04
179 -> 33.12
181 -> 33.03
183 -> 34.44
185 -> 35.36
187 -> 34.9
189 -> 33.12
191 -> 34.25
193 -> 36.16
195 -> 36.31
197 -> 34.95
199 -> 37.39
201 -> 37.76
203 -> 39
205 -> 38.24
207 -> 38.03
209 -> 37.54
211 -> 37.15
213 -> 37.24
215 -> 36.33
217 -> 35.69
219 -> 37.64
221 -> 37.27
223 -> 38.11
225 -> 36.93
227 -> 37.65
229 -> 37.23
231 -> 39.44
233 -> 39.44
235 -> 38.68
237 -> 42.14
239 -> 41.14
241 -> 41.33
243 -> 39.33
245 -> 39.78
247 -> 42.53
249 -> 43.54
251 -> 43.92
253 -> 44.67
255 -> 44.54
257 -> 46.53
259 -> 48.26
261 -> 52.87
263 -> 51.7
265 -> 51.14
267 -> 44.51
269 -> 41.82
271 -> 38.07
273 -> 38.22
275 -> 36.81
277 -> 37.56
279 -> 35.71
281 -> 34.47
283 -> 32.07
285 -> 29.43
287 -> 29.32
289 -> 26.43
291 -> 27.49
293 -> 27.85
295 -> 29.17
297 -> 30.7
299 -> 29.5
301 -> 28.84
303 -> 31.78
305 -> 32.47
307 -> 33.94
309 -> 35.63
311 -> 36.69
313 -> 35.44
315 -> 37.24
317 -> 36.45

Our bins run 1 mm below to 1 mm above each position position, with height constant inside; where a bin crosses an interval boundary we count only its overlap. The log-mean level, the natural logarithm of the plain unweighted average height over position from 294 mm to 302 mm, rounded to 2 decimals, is 3.39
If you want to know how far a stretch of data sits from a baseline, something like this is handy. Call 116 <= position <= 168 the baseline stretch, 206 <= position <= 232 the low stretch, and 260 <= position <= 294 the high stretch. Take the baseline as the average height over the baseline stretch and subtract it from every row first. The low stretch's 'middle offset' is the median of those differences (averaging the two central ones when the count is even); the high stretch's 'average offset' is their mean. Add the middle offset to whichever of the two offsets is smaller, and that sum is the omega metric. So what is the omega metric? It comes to 0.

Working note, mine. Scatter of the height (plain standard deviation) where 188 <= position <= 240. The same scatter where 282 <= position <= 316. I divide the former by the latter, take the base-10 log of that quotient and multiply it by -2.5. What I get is 0.6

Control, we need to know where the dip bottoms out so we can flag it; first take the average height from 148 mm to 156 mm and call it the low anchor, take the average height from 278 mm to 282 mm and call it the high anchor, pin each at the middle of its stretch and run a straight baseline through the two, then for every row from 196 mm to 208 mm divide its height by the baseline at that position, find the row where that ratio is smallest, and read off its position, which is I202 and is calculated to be 197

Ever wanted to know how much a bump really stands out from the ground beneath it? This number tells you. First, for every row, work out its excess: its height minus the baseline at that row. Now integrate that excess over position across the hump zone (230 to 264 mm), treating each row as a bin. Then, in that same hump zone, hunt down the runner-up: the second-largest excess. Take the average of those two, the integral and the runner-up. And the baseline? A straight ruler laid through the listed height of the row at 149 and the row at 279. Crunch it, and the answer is 141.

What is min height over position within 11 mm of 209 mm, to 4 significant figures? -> 35.69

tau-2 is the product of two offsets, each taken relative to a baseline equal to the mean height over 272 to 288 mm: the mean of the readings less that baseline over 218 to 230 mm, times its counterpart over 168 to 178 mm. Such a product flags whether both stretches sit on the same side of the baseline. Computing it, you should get -0.1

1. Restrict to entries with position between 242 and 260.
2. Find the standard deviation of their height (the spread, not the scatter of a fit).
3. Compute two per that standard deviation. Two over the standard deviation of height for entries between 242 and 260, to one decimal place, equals 0.7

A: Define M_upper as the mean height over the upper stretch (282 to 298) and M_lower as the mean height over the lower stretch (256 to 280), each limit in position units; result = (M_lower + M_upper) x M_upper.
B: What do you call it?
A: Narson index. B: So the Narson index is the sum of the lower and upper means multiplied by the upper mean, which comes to 2111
